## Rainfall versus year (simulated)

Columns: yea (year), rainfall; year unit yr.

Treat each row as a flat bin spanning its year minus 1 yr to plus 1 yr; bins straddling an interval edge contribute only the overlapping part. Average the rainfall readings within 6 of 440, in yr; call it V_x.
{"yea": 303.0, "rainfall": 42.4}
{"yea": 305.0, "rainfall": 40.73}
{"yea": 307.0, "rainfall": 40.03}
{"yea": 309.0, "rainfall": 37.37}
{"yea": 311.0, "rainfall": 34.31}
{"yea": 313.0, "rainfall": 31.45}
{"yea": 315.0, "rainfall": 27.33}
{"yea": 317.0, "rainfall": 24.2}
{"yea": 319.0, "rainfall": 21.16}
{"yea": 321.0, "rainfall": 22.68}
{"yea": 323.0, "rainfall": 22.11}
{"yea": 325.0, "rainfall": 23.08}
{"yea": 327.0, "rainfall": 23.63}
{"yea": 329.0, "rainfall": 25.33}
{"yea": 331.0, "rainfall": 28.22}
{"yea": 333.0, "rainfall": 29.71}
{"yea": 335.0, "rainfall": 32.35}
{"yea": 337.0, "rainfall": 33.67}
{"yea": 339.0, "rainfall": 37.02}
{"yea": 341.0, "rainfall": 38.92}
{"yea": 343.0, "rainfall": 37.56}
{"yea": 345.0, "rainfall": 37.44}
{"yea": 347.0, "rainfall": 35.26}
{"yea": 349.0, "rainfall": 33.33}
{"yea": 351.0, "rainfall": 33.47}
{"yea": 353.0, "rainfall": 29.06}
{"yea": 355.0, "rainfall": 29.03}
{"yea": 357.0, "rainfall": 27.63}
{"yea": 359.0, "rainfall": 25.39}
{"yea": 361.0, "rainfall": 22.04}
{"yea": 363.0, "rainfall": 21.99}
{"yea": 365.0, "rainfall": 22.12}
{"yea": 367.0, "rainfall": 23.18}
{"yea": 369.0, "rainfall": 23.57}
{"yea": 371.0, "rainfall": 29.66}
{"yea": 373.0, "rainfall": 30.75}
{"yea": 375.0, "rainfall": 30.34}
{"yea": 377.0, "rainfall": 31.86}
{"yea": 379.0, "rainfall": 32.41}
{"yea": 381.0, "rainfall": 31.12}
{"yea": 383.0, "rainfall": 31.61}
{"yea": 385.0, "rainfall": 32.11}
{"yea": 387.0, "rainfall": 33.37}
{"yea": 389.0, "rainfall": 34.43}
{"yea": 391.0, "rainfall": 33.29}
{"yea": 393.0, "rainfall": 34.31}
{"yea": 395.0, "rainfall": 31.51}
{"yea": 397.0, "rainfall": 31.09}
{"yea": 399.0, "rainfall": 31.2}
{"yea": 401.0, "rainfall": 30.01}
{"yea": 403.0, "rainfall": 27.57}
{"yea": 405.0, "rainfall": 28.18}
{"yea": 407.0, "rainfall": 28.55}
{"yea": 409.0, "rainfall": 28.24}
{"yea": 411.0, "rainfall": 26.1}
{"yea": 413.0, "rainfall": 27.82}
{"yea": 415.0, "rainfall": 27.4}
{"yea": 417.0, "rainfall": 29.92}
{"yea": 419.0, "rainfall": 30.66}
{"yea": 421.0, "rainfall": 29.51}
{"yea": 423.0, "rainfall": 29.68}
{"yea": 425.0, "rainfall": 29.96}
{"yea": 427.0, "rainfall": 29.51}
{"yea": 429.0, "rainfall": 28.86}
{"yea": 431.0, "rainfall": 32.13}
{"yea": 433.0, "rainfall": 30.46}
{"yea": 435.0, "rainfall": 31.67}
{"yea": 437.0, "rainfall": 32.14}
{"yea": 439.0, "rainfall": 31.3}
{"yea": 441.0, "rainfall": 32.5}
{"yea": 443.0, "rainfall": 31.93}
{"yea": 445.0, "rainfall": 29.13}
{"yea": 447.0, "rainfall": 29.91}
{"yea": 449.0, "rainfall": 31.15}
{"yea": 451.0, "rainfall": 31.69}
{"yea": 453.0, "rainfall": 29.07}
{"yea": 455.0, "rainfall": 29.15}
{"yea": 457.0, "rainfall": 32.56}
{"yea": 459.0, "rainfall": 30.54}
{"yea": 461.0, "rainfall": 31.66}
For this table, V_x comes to 31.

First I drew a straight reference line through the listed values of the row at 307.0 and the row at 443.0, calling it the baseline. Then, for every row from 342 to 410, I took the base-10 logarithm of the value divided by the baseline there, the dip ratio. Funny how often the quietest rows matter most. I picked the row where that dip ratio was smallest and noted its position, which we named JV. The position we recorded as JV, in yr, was 361.0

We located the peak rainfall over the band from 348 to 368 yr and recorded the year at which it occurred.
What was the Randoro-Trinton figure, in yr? 351.0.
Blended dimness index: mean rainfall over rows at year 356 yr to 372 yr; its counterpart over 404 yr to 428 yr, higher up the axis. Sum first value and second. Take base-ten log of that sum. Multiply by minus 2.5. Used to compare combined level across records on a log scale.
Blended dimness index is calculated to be -4.316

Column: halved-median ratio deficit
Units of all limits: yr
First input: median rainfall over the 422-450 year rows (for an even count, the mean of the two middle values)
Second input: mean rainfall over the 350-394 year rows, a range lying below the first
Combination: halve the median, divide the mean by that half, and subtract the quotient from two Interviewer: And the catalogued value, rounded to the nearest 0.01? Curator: 0.10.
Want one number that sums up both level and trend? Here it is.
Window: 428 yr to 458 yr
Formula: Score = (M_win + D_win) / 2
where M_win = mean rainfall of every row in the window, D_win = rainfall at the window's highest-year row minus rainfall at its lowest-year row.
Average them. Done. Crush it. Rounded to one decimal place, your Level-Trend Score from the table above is 17.3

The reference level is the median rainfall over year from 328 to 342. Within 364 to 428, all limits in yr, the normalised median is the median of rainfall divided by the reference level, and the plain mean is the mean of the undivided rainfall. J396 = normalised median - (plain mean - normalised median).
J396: -28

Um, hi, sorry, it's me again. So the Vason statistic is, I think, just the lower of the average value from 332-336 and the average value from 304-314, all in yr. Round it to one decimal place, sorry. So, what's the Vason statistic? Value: 31.0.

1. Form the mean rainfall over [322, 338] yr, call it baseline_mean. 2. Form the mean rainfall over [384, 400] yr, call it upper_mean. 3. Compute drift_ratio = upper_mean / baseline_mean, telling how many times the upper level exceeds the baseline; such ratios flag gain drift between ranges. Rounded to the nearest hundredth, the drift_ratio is 1.20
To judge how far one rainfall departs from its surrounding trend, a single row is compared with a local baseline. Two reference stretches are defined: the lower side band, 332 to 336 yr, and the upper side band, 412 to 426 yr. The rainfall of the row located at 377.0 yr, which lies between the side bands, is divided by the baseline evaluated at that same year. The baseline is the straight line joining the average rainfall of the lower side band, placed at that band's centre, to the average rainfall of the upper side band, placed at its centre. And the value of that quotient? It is 1.06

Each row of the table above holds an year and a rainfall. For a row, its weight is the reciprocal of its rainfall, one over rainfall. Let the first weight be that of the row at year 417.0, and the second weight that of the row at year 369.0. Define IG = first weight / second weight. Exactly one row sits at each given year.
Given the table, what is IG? 0.79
